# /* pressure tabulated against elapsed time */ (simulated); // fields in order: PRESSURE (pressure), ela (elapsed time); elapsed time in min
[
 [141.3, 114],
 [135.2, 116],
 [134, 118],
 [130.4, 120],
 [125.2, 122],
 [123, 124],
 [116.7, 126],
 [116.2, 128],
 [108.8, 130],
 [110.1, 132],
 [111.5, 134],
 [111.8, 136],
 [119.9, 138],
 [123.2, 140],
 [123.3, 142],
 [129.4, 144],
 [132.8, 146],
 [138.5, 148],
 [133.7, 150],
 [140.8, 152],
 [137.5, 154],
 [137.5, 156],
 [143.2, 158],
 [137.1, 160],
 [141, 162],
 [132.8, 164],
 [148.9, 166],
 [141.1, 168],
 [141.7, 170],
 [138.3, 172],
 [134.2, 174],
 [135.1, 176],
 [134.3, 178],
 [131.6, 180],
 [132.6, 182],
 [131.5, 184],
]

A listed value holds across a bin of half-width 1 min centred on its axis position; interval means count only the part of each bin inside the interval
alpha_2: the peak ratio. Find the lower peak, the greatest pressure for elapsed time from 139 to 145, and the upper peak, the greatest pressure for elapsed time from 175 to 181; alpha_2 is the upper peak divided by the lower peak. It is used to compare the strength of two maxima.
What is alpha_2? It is 1.04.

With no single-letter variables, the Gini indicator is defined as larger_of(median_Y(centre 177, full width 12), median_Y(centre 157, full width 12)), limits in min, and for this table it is 139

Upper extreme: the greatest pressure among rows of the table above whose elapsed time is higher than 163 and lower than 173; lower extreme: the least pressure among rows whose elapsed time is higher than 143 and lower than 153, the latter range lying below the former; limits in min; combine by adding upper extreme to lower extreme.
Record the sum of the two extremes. 278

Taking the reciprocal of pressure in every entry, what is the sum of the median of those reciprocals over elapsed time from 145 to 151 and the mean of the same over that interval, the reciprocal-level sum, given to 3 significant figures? 0.0149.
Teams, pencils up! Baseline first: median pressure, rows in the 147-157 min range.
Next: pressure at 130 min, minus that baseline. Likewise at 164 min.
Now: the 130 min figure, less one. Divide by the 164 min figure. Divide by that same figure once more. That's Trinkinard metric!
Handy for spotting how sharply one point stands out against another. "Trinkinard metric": -1.3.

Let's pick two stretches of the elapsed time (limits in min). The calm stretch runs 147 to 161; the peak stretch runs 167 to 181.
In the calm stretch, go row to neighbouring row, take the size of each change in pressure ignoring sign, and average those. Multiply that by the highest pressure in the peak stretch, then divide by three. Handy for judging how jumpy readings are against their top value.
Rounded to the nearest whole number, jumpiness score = 213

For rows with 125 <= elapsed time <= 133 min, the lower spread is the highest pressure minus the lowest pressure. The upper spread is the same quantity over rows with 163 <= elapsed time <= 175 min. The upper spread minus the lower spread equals 8.2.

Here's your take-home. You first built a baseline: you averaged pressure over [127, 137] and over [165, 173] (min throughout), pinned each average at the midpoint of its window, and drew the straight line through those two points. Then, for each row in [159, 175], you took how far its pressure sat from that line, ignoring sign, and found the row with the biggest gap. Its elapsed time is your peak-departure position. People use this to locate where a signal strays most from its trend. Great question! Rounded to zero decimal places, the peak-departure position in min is 174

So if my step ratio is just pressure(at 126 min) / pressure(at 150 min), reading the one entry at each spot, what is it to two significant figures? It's 0.87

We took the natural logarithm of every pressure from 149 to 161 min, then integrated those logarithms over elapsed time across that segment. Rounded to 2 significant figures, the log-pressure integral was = 59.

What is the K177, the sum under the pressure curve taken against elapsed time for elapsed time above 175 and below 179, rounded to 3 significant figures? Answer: 539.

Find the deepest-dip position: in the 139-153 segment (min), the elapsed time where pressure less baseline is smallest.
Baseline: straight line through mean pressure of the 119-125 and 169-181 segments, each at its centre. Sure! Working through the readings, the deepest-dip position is 142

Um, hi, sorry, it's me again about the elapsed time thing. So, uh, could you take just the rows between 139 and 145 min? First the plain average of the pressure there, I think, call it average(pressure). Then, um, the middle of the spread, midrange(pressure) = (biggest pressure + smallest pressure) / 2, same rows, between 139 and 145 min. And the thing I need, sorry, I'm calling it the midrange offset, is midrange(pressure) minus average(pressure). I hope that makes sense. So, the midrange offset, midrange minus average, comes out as 1.0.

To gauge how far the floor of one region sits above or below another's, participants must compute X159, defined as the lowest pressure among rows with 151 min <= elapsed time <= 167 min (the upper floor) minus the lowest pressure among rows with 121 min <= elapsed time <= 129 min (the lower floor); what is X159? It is 17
